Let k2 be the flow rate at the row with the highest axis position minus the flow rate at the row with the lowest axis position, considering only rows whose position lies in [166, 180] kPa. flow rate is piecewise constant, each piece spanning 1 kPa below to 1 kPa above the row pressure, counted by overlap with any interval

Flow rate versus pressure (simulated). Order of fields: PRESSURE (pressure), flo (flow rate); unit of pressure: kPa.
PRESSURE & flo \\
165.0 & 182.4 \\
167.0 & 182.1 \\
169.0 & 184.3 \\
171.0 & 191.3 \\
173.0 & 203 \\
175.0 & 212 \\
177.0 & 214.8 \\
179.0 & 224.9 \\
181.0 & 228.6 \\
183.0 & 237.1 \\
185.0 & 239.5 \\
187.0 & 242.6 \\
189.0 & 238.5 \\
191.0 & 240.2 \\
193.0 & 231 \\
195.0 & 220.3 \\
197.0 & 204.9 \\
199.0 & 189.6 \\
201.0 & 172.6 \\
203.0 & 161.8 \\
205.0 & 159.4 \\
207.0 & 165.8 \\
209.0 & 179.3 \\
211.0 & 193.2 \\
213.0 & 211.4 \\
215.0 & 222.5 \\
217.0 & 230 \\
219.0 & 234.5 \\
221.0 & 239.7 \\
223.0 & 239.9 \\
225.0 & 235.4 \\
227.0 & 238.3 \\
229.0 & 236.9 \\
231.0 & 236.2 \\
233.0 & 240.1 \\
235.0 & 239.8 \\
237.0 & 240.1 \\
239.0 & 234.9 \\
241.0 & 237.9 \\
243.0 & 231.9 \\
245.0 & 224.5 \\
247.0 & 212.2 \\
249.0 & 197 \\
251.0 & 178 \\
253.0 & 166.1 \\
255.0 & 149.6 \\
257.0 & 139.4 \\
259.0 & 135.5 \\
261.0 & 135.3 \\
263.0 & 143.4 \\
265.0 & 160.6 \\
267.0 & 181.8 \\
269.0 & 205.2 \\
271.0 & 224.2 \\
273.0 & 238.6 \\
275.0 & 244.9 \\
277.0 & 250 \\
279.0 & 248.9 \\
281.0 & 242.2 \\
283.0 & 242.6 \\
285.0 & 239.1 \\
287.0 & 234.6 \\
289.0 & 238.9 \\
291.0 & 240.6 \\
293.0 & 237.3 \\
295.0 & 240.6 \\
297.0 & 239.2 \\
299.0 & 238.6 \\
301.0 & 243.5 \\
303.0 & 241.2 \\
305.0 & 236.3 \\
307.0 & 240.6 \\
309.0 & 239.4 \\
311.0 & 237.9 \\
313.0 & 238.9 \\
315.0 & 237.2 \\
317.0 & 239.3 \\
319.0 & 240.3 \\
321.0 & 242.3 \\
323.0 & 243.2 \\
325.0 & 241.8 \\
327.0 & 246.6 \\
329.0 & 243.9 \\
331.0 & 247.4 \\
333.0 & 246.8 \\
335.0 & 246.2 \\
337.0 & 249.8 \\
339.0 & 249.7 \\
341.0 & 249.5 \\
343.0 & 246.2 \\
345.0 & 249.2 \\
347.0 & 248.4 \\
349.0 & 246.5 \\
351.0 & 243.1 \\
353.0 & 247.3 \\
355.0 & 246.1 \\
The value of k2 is 43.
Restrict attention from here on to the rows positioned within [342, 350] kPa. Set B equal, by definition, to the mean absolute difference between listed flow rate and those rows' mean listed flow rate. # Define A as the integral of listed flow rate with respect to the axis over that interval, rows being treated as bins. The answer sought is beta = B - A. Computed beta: -1979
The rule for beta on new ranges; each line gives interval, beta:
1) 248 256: -1367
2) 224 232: -1893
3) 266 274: -1681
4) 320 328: -1946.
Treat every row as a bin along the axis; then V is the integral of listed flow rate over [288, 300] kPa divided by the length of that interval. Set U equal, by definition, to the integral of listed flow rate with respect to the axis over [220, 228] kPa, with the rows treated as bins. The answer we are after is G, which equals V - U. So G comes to -1667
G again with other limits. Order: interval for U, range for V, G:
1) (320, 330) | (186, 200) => -2212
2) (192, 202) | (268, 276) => -1809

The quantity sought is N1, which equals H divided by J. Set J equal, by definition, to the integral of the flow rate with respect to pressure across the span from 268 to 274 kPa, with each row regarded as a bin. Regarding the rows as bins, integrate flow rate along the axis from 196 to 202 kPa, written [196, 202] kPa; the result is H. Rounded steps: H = 1134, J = 1336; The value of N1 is 0.85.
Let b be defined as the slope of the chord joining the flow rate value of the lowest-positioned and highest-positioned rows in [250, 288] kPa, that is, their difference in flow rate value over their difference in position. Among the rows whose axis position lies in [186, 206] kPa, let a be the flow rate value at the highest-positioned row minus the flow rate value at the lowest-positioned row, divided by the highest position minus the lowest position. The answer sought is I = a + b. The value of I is -3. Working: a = -5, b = 1.6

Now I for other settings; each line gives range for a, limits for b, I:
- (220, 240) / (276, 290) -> -1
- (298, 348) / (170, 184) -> 4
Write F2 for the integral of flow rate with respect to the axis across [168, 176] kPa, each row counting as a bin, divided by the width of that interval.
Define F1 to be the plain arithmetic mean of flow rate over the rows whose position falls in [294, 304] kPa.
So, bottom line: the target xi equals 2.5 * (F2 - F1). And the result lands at -107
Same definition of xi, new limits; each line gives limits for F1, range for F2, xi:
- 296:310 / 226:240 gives -4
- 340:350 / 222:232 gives -27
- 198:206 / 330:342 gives 193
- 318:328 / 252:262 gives -244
